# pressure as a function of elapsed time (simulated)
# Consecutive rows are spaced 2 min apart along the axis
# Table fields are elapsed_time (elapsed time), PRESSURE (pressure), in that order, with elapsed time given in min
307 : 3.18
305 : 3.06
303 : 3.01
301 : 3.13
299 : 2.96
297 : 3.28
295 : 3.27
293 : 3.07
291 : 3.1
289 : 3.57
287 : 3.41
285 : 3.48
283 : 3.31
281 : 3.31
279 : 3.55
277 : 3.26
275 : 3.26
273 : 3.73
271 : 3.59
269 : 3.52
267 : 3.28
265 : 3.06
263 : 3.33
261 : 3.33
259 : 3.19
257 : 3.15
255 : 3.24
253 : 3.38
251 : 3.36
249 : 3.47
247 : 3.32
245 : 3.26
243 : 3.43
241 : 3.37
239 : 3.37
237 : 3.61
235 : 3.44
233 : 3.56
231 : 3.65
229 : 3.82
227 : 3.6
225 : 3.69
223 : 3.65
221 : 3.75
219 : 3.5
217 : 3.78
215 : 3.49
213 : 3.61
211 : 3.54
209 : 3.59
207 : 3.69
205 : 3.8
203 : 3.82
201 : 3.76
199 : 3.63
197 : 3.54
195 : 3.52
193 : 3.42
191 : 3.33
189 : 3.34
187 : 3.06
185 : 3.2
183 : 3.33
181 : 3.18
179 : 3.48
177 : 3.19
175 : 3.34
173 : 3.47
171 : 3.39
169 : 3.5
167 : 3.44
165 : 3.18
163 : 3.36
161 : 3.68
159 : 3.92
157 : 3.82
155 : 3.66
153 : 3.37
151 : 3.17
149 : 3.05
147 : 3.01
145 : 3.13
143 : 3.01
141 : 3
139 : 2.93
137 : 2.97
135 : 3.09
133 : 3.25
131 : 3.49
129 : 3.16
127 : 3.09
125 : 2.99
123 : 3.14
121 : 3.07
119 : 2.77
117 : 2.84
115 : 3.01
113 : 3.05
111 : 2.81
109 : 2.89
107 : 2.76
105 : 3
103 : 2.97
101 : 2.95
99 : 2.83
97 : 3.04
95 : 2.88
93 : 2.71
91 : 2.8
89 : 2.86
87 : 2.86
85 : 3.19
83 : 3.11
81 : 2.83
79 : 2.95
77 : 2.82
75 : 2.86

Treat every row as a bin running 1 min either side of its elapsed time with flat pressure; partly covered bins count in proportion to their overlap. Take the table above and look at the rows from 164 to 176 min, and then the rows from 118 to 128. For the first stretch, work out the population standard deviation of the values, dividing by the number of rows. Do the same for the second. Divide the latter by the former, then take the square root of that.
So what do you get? 1.11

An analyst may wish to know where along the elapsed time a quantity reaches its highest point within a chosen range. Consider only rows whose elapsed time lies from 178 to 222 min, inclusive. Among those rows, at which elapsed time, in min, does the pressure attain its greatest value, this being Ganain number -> 203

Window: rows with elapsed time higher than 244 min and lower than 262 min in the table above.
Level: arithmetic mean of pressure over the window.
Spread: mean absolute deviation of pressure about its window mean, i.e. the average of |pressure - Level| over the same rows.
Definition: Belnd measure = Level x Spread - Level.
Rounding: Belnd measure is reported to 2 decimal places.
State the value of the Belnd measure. -3.04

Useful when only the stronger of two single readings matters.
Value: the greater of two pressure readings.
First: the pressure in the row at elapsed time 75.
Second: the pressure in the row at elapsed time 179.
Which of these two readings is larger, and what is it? 3.5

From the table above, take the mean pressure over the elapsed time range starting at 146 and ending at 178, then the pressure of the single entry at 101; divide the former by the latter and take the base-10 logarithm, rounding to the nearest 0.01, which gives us 0.06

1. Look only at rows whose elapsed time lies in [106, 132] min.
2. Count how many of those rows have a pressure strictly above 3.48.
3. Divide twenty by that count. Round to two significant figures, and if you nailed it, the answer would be 20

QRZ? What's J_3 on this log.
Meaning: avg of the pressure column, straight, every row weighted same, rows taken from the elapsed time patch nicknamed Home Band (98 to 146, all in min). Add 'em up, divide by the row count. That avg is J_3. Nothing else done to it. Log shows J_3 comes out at 3.01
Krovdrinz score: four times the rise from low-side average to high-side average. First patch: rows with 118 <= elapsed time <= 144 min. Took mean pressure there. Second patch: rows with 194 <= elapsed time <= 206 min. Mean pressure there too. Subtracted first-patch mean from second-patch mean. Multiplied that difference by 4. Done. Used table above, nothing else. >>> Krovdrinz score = 2.4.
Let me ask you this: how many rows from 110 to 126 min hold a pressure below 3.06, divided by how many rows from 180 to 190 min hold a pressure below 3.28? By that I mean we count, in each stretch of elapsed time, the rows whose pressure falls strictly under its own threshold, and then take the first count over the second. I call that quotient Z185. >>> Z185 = 2.0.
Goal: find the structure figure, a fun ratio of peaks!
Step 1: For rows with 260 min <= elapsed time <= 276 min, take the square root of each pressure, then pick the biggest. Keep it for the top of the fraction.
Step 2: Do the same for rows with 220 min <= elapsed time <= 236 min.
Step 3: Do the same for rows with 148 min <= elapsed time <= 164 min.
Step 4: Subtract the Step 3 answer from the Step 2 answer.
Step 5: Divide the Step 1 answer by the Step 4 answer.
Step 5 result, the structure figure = -76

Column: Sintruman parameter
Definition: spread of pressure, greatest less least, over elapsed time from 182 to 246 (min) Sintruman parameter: 0.76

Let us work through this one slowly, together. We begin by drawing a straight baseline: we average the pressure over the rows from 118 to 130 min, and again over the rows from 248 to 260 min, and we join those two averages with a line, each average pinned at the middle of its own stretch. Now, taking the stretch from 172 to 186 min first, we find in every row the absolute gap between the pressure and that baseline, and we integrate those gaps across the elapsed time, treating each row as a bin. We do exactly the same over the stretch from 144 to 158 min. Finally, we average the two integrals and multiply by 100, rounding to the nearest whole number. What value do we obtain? 295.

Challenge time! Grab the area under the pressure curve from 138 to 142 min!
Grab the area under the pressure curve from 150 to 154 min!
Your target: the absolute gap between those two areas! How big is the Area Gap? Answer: 1.2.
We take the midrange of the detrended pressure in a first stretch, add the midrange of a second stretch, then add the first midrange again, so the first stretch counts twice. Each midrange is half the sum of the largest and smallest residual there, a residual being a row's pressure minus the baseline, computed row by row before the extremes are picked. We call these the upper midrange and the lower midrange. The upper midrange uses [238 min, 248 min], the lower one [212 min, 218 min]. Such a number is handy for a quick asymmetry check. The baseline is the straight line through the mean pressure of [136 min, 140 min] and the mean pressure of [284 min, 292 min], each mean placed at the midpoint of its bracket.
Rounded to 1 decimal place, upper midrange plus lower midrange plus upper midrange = 0.6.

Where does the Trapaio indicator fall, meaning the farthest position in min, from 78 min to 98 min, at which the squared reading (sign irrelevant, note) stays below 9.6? 97 min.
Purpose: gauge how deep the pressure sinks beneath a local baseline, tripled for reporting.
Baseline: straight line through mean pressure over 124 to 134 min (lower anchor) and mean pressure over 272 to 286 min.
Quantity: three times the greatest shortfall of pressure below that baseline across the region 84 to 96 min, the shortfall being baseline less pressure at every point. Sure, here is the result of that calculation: 1.3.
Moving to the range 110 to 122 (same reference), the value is 1.2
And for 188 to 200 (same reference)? -0.1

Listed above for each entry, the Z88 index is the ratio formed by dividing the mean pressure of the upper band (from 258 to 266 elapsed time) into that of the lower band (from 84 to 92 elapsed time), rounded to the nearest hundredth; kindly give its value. 0.91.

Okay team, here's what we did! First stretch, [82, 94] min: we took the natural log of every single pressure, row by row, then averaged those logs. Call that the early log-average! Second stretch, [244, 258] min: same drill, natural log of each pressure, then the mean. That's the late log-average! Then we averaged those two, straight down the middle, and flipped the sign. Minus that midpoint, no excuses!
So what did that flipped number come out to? -1.13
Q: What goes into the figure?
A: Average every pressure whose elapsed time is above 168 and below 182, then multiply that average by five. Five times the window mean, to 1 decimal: 16.8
